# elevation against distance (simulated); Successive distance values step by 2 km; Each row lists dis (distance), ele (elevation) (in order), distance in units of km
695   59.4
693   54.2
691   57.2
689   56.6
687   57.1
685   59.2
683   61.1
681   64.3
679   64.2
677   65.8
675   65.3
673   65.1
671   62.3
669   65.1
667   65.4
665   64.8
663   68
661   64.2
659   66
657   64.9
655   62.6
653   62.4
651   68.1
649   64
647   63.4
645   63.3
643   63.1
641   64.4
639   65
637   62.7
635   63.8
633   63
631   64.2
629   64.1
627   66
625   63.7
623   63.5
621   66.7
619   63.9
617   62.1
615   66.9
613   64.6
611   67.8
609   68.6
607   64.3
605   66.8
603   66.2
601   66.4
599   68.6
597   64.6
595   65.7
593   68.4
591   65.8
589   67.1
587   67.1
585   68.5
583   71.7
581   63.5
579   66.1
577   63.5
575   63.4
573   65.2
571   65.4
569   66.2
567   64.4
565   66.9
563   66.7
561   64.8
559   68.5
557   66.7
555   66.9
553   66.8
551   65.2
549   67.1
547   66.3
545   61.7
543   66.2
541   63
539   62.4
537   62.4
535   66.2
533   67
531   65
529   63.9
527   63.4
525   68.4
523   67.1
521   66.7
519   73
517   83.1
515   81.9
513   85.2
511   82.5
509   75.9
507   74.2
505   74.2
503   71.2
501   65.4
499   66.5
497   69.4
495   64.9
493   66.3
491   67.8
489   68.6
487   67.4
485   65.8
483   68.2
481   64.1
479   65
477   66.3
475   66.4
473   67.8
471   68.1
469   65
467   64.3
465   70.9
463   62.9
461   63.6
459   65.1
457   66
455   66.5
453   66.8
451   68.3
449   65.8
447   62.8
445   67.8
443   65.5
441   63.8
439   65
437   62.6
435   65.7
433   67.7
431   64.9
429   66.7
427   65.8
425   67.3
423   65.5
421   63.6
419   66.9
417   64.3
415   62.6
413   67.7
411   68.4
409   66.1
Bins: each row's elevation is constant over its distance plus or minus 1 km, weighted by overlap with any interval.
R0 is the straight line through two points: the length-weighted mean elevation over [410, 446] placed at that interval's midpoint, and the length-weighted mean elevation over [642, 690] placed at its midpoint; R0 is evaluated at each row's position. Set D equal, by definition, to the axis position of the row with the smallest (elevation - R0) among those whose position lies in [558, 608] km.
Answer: 575 km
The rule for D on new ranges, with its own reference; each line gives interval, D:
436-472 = 437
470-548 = 545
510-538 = 537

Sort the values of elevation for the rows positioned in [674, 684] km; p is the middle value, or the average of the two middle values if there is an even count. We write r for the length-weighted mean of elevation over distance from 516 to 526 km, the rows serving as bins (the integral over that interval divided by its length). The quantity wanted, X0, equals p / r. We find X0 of 0.90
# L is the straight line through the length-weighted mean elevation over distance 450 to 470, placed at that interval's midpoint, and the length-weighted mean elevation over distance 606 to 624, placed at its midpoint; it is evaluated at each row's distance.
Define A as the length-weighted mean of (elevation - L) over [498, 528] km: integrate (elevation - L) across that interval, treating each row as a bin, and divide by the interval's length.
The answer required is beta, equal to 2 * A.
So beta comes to 15.0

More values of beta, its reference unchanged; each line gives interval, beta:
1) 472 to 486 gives 0.7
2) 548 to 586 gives 1.3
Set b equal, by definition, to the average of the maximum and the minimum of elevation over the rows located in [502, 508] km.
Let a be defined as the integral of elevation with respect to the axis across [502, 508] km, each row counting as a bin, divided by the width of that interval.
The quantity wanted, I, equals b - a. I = -0.5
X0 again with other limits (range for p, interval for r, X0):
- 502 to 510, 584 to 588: 1.09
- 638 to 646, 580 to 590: 0.94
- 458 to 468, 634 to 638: 1.02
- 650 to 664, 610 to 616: 0.98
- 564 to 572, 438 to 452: 1.00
